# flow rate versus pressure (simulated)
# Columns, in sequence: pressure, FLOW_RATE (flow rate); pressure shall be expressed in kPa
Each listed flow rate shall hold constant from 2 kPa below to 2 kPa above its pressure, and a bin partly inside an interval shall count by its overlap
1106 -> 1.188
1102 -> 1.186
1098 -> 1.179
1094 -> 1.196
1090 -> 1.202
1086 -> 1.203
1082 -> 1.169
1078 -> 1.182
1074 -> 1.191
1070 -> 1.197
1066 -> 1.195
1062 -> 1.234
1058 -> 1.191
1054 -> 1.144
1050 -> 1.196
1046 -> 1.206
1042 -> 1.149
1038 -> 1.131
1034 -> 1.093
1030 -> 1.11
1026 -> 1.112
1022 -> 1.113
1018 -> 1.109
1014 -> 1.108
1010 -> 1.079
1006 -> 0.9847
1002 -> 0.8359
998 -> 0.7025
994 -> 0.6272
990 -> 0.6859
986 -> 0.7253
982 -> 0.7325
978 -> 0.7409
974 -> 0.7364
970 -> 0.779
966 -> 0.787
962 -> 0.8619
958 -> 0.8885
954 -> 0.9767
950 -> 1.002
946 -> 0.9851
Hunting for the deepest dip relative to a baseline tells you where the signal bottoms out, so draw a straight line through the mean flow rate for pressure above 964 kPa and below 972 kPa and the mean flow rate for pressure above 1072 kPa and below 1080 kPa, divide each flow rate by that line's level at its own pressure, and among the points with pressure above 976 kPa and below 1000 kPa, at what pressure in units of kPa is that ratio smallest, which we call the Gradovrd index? 994 kPa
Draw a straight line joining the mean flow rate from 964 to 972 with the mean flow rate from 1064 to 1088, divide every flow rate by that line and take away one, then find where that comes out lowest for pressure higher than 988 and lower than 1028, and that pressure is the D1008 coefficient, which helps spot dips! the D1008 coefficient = 994 kPa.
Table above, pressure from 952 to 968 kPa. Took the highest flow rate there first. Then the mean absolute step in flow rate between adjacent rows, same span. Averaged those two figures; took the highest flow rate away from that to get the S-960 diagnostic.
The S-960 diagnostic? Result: -0.46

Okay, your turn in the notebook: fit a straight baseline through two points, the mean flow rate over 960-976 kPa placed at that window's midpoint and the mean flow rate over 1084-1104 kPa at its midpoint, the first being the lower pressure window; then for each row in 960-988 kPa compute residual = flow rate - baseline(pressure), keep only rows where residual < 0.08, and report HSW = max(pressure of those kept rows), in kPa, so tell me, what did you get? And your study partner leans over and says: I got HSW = 986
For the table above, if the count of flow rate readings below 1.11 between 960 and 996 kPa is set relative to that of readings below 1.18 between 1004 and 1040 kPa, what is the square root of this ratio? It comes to 1.0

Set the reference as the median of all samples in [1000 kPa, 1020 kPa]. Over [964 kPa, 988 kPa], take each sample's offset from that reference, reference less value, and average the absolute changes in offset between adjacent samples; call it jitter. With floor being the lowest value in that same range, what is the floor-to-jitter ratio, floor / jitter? 51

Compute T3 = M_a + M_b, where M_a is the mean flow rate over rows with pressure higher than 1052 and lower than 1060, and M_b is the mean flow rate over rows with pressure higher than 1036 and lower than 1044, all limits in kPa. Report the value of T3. 2.31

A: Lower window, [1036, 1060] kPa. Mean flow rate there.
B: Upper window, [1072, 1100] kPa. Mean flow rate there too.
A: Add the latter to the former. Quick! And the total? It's 2.4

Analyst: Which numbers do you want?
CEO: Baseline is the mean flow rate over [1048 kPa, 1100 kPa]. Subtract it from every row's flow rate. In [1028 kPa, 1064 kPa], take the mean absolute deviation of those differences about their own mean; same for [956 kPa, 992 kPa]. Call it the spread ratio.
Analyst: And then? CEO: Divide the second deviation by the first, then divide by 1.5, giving 1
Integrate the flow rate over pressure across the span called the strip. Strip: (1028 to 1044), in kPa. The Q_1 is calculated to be 17.9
